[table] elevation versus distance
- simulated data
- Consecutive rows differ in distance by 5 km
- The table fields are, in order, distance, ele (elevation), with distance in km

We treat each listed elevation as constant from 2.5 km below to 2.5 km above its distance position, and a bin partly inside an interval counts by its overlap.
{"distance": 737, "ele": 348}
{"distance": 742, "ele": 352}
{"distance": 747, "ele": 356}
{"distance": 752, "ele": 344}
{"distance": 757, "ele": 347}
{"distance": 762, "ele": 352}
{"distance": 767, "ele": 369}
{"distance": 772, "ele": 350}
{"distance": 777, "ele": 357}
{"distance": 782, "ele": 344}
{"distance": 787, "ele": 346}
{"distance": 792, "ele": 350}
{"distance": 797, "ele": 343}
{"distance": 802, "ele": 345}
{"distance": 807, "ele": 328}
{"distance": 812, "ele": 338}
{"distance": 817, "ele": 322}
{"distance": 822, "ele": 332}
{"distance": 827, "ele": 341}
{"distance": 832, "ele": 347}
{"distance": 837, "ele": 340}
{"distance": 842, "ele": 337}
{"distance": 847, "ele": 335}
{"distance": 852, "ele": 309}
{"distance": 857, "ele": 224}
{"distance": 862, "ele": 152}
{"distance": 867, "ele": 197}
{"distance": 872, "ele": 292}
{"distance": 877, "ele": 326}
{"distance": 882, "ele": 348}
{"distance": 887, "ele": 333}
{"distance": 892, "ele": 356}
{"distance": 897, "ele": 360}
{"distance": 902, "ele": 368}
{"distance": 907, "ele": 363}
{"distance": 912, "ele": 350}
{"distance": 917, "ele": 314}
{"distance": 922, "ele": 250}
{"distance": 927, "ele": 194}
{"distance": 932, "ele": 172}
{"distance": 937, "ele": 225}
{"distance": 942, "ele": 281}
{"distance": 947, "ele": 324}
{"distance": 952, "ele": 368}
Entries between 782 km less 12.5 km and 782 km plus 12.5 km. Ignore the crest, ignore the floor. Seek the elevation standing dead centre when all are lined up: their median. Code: 350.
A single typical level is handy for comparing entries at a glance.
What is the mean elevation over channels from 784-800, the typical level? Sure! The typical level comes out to 346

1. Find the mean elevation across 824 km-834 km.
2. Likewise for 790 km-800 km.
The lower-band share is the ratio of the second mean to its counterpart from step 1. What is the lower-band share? 1.0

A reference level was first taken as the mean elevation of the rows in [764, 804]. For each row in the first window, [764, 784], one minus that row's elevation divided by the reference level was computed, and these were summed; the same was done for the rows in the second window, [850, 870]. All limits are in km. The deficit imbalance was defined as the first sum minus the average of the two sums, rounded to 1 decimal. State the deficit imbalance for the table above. -0.8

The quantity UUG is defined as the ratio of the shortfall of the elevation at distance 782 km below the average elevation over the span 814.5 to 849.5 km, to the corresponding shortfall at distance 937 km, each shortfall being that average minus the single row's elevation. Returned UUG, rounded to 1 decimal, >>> -0.1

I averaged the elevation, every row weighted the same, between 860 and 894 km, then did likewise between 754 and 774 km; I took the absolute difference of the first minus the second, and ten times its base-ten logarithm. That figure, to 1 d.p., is 18.3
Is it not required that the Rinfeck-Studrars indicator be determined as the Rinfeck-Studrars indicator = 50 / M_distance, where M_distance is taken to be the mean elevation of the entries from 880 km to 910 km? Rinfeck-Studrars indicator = 0.14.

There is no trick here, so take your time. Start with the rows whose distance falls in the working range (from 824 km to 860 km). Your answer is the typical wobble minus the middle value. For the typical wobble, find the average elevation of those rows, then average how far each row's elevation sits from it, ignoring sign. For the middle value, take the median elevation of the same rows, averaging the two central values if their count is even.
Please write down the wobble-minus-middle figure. -307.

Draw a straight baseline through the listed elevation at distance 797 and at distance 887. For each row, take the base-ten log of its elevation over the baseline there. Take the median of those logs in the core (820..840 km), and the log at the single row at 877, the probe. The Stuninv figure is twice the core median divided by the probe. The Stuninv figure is -0.33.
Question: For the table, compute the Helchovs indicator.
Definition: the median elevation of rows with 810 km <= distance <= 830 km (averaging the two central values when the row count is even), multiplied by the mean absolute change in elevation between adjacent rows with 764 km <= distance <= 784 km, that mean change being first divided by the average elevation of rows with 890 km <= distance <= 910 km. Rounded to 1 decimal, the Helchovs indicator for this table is 12.0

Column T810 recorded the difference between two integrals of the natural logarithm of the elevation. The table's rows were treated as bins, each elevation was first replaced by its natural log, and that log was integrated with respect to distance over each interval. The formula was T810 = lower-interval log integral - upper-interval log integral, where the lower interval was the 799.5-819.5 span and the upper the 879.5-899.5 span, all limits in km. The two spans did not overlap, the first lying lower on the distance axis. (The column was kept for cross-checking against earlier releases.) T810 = -1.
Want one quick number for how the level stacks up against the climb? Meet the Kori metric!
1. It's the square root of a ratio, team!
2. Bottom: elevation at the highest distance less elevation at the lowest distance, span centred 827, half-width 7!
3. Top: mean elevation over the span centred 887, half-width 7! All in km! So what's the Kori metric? 4.8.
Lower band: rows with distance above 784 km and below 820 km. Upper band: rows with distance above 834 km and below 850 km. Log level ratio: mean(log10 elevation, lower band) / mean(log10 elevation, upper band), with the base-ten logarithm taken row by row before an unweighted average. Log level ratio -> 1.00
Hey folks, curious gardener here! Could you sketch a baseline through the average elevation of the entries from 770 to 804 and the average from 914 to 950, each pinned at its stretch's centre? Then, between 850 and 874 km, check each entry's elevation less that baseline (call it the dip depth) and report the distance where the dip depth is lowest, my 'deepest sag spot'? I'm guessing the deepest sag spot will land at 862 km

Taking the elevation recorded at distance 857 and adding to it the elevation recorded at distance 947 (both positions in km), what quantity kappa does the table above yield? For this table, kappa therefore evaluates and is 548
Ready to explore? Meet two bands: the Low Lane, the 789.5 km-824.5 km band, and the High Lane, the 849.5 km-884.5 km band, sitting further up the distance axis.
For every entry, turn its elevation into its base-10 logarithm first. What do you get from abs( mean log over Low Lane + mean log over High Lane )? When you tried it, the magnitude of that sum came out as 4.93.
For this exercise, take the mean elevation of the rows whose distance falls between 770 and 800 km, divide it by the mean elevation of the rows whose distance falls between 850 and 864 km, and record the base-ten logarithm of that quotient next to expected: 0.18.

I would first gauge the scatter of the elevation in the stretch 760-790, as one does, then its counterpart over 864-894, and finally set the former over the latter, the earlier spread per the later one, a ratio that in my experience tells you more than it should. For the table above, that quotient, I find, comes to 0.15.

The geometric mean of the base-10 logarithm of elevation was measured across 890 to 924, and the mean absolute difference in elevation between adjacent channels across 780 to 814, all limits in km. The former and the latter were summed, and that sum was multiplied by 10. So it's 95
